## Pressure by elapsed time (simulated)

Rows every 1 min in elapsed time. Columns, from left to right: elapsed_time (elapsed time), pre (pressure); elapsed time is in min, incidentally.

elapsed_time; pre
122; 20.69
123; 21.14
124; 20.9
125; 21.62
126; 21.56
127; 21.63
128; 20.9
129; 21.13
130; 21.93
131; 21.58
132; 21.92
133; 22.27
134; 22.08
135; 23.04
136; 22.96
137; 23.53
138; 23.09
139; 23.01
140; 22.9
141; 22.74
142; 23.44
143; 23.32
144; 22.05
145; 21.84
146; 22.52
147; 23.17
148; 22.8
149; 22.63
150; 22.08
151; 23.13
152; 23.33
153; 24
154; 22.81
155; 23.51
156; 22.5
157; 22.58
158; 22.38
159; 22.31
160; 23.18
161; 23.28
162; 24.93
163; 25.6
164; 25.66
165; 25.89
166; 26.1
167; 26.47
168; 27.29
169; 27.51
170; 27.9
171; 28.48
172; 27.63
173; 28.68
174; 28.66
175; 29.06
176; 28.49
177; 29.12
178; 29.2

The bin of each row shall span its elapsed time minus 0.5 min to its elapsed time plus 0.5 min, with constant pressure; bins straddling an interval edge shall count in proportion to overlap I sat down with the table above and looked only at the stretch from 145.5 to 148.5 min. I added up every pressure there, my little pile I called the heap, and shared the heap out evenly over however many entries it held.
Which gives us 22.83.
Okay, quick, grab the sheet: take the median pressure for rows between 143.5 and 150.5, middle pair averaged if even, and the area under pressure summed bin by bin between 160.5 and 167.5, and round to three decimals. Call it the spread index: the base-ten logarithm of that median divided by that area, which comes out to -0.898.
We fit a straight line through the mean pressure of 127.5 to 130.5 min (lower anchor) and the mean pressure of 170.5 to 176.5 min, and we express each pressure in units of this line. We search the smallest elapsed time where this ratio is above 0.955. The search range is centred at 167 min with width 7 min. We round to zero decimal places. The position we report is 166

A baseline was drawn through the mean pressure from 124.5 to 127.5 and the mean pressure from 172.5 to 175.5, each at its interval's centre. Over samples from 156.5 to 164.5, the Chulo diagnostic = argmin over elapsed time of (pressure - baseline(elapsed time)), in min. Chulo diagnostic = 159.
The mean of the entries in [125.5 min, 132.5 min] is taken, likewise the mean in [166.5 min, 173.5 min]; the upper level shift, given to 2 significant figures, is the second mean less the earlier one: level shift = 6.2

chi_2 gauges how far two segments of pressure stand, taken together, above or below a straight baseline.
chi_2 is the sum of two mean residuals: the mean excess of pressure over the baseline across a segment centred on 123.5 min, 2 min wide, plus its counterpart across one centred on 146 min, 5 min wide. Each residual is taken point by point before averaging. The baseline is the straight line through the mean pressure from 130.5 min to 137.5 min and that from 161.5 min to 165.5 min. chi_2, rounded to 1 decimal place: -1.6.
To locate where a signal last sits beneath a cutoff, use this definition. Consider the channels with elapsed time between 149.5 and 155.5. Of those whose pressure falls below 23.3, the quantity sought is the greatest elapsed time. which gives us 154 min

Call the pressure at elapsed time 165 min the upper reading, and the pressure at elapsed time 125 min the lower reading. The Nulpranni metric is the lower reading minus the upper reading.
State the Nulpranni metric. -4.3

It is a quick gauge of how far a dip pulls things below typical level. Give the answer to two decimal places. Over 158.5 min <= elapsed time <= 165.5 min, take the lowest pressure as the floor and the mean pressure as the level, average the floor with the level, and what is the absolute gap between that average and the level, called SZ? 1.05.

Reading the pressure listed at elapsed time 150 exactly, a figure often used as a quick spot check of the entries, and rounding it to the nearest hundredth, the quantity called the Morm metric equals 22.08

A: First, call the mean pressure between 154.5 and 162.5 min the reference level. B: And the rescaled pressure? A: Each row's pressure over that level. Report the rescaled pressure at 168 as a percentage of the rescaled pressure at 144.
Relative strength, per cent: 124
